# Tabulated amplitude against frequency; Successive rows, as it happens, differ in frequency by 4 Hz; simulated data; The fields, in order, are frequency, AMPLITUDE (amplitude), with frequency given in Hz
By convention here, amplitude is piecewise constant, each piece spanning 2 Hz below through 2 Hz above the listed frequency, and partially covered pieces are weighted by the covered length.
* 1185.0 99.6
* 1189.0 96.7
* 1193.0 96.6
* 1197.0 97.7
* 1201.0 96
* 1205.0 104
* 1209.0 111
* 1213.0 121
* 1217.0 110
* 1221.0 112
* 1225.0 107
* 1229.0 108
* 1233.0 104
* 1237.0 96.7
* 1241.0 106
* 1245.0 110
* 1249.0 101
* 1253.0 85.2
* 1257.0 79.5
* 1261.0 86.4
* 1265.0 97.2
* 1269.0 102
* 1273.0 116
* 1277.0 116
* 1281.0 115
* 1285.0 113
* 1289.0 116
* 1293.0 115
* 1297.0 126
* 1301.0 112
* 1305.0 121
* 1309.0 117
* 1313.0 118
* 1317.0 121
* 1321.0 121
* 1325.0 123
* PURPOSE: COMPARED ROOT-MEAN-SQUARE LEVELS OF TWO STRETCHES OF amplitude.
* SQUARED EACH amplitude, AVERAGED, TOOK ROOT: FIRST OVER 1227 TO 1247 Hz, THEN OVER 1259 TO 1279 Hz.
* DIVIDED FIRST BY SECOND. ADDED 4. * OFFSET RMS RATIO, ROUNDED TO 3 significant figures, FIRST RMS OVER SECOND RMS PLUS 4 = 5.01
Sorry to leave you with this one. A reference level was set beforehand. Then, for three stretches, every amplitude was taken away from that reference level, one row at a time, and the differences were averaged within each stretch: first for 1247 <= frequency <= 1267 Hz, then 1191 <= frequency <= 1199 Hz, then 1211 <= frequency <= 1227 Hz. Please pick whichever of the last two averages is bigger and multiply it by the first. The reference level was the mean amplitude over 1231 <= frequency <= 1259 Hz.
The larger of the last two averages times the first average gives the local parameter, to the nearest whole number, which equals 3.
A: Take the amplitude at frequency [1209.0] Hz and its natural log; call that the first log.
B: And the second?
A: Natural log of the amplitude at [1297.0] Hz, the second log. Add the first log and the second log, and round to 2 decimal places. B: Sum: 9.55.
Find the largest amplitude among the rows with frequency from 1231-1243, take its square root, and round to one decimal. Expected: 10.3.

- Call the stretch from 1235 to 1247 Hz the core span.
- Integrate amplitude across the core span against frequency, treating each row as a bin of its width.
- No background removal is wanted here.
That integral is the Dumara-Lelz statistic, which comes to 1251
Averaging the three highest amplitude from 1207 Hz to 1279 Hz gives 117.7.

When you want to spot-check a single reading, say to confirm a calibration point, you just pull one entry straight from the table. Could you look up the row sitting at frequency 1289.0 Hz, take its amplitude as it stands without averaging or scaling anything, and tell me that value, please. 116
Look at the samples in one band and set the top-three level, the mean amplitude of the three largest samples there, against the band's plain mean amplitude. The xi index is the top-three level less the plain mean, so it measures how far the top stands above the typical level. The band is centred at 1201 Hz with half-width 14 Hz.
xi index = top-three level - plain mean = 9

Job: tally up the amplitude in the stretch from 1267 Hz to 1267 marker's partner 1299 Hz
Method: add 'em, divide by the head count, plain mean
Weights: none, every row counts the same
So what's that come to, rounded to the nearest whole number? 115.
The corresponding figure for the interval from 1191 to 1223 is 106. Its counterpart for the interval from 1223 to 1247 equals 105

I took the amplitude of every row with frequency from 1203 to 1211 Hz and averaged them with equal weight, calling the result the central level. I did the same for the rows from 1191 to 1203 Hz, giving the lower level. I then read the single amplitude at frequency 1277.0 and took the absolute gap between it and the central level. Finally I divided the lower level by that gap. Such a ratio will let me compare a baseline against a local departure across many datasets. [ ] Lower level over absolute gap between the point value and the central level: 11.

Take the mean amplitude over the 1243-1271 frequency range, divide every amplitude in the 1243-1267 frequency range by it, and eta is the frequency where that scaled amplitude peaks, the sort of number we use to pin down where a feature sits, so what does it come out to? 1245.0 Hz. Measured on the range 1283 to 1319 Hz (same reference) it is 1297.0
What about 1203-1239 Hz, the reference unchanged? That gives 1213.0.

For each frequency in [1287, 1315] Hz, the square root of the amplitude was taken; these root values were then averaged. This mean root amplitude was 10.9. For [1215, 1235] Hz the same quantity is 10.4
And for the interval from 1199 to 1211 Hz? 10.2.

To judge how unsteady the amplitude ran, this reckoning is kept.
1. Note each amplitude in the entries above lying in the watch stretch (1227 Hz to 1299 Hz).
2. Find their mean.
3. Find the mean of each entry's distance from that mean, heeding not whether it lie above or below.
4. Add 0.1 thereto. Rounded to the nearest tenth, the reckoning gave 10.0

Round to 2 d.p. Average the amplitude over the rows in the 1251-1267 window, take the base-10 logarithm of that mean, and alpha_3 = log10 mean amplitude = 1.94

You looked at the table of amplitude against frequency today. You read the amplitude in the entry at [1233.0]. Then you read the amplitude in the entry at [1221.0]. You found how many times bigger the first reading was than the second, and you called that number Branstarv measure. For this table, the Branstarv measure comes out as 0.93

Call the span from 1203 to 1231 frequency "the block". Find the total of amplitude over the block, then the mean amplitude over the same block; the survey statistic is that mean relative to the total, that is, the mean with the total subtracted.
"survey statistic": -663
